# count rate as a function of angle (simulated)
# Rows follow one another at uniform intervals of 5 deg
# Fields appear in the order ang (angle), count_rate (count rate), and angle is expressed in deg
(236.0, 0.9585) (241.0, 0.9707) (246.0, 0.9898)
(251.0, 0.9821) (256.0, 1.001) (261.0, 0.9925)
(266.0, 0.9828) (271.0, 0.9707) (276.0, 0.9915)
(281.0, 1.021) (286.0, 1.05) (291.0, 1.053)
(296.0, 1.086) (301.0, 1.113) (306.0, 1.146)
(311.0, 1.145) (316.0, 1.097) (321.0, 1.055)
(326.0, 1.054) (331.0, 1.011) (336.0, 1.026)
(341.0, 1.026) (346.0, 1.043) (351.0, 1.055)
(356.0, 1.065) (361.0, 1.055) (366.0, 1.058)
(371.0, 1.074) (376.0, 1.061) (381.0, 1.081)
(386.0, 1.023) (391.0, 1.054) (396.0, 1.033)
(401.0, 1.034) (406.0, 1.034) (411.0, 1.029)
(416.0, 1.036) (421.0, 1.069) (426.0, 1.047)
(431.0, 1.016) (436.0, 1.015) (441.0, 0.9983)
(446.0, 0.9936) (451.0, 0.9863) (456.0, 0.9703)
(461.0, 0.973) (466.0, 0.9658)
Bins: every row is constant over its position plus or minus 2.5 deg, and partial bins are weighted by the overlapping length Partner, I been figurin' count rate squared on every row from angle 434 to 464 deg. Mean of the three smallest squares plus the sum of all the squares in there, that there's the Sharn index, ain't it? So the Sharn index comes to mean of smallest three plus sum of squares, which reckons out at 6.83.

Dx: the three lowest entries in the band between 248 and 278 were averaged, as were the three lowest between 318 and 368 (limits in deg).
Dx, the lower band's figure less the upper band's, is -0.042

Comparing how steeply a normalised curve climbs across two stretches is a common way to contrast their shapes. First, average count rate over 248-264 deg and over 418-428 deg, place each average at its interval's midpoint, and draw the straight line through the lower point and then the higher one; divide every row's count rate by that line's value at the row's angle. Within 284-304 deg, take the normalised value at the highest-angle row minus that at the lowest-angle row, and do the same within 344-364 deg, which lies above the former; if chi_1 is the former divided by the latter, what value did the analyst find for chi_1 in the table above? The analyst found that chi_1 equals 9.7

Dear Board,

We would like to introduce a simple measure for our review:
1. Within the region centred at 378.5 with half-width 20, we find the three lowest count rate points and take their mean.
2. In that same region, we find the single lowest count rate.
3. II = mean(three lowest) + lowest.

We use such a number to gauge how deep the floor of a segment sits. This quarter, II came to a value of 2.06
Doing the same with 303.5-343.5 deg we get 2.03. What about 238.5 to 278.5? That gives 1.95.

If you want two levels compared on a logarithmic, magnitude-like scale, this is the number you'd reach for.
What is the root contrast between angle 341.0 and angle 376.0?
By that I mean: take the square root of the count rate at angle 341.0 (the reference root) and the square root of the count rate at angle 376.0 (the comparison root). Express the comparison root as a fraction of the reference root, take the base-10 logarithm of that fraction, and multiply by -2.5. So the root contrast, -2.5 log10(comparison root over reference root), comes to -0.018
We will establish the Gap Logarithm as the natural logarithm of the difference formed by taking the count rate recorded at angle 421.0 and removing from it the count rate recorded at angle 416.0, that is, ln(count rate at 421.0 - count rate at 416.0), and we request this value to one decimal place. -3.4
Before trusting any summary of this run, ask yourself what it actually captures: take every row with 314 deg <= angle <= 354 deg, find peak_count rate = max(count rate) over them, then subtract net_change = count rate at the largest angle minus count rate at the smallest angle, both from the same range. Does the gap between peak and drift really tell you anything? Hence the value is 1.14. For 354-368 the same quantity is 1.07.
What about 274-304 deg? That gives 0.99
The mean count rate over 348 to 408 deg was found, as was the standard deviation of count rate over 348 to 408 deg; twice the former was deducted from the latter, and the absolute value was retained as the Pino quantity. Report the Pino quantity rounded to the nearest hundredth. 2.09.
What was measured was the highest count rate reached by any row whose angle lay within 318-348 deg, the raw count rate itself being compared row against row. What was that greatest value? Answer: 1.055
